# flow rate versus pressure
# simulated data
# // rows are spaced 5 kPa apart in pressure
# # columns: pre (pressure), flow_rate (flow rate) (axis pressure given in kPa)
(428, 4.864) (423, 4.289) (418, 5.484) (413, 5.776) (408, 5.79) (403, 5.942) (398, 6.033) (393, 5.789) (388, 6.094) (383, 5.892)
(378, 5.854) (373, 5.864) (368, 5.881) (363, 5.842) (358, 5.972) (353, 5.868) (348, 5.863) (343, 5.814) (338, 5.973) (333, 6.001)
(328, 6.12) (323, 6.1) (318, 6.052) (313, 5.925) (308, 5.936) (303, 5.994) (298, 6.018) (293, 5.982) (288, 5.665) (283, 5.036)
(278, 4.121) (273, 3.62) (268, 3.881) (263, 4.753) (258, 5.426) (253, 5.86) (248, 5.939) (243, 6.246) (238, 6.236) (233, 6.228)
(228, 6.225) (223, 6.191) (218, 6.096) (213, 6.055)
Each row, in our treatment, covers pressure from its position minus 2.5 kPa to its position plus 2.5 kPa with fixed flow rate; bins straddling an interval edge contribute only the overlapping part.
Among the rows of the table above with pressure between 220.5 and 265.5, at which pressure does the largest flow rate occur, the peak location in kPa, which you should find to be 243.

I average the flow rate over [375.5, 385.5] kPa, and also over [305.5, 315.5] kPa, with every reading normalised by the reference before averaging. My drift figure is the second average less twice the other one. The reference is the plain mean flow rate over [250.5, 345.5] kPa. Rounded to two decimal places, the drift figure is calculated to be -1.06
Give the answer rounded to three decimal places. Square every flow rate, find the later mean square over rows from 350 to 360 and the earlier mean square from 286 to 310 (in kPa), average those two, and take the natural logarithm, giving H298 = 3.557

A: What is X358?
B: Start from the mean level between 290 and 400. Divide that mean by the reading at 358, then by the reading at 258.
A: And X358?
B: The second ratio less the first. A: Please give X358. 0.10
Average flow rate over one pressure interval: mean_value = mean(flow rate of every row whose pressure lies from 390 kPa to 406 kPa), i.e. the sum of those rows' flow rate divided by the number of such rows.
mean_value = 5.92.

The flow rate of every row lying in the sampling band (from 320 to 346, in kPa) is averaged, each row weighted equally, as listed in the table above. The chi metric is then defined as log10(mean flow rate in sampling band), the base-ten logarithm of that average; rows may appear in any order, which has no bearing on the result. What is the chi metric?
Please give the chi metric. 0.778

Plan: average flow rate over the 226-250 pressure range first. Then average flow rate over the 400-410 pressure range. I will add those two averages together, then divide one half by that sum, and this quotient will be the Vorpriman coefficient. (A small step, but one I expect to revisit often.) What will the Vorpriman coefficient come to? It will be 0.0415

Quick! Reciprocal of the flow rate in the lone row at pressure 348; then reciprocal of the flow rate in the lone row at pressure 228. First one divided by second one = 1.06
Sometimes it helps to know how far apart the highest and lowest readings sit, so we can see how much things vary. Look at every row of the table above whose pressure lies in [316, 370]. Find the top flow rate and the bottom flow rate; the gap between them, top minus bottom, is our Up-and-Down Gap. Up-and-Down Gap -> 0.3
